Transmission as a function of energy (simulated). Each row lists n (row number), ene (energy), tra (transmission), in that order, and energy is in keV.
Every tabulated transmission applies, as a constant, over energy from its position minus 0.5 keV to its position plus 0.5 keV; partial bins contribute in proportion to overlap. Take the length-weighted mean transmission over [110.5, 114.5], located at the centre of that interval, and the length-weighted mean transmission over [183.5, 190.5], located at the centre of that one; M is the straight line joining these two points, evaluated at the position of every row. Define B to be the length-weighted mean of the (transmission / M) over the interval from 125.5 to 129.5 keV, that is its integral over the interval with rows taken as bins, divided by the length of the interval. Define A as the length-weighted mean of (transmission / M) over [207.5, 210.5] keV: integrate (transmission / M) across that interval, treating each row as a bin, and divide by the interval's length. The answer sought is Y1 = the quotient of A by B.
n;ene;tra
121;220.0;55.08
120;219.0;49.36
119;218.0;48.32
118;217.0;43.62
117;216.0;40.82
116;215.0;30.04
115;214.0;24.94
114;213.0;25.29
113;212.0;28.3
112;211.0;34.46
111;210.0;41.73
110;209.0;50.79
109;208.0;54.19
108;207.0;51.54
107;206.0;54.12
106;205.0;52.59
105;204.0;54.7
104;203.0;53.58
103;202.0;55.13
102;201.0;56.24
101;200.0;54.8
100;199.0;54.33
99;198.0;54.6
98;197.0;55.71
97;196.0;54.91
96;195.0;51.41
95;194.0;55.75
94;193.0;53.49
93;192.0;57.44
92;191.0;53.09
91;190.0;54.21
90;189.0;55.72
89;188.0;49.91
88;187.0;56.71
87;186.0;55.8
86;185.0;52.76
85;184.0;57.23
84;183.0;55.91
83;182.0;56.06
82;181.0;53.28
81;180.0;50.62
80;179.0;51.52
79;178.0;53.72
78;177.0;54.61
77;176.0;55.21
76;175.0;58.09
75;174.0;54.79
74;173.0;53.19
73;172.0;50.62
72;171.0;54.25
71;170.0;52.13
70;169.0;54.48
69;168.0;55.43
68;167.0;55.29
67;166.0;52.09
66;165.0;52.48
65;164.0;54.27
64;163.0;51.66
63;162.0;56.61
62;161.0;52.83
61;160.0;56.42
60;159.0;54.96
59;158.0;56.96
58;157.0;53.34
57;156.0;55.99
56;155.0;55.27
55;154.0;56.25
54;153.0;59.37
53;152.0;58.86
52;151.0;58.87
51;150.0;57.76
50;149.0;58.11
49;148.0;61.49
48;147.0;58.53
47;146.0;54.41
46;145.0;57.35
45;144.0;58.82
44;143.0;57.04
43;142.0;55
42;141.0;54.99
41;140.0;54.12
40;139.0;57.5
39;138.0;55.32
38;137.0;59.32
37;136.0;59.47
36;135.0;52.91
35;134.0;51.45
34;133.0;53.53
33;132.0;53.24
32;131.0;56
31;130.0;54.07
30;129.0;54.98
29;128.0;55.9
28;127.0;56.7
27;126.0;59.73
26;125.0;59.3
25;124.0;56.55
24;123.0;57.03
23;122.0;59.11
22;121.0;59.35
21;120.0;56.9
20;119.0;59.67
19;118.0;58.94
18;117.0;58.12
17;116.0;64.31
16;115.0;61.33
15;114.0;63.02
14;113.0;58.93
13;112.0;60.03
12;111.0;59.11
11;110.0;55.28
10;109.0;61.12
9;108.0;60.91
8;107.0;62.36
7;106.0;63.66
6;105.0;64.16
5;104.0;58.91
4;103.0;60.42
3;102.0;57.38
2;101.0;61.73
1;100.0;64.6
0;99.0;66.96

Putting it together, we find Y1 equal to 0.96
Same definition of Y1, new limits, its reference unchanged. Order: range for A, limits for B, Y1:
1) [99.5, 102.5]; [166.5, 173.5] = 1.04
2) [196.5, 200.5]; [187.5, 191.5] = 1.04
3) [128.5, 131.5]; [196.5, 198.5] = 0.91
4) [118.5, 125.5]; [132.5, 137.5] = 1.04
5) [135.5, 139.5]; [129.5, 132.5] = 1.07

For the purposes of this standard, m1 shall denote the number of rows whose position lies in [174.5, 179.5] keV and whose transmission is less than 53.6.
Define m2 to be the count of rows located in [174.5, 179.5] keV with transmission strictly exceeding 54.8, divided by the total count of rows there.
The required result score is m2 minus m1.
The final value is -1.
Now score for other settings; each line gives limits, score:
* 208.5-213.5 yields -5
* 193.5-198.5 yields 0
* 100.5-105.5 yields 1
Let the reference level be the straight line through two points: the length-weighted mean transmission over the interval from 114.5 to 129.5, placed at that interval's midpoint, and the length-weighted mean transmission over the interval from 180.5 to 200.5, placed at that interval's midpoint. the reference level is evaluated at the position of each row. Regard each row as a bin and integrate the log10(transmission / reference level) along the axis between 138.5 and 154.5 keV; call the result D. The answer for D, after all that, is 0.03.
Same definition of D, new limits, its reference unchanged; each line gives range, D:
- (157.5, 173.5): -0.27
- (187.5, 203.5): 0.00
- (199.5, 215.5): -1.49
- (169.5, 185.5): -0.18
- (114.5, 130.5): -0.04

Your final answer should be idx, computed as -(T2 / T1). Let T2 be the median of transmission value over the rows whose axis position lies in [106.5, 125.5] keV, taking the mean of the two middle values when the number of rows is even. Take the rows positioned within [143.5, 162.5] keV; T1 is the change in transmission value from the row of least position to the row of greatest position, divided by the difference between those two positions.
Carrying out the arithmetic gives 483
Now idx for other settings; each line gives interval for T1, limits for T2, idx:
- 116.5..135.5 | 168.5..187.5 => 188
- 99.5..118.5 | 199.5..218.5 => 162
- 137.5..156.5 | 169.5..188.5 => -1457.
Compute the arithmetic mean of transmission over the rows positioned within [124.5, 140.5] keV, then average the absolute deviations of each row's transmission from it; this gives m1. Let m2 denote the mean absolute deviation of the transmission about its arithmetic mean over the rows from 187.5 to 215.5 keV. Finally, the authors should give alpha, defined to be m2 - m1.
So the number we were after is 5.7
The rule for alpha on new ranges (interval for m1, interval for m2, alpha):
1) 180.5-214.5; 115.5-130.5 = -4.0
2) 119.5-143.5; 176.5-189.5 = 0.1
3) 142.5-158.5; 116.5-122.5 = -0.8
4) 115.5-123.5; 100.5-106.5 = 0.7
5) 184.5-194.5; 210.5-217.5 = 4.3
